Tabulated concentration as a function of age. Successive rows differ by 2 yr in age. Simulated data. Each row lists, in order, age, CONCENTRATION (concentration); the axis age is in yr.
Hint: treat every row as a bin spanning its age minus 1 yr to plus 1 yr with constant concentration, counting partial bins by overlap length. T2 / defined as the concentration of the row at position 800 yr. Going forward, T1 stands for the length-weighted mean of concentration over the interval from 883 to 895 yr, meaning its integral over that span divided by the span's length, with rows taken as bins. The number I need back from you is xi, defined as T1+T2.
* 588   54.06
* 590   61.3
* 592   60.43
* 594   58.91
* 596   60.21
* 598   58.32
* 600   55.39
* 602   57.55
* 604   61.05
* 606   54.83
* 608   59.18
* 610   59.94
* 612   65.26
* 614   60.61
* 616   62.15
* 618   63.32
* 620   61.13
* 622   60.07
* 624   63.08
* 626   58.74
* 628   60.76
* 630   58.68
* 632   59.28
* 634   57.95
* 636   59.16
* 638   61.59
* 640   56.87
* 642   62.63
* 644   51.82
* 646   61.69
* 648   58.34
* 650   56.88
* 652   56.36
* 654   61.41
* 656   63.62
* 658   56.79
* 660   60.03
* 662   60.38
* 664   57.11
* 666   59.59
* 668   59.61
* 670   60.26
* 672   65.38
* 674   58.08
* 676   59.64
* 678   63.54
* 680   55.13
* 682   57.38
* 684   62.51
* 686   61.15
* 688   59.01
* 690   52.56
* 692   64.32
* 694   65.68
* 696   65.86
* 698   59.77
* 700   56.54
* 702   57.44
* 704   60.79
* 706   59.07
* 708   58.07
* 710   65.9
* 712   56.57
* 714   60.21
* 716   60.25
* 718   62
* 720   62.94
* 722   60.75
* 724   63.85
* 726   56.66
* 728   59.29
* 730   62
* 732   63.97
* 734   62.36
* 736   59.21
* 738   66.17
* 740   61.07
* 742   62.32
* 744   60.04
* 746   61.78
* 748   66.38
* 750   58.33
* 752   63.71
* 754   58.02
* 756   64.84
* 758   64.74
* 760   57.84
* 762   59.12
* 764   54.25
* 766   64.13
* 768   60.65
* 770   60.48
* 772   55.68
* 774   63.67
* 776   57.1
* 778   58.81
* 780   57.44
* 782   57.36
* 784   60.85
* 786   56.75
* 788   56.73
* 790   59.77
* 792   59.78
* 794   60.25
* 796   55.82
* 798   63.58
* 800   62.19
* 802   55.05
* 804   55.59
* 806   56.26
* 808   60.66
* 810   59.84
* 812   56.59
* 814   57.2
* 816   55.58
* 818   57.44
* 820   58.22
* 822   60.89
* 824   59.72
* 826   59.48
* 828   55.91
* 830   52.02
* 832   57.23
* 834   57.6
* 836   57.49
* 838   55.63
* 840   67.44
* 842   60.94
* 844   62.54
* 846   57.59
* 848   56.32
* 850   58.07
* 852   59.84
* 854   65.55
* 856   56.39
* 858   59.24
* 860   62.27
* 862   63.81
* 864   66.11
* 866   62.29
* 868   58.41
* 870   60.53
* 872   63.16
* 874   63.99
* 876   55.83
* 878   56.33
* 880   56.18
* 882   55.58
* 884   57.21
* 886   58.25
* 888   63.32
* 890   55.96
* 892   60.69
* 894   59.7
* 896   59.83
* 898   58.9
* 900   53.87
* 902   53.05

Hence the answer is 121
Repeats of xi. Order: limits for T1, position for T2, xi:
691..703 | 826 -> 121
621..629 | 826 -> 120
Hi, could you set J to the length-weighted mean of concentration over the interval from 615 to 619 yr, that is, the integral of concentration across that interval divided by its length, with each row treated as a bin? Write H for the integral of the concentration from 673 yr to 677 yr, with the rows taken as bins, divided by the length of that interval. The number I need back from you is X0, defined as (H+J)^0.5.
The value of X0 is 11.0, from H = 58.9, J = 63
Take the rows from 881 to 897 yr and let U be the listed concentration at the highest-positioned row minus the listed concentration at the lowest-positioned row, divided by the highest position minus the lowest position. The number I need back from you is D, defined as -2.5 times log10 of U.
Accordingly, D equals 1.3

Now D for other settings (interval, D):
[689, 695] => -1.3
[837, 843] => -0.3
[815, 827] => 1.0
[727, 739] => 0.4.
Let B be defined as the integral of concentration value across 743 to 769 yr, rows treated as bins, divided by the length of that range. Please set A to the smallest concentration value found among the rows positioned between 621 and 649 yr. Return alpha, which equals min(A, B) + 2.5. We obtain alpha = 54.3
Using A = 51.82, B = 61.1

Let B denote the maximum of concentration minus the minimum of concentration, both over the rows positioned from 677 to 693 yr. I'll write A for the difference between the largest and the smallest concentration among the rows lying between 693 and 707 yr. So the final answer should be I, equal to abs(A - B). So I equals 2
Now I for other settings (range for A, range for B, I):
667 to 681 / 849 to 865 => 1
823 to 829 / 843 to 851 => 2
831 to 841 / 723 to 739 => 2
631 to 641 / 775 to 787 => 1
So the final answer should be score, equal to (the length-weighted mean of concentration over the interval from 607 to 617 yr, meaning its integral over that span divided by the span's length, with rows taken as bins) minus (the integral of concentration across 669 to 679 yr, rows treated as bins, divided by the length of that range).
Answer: 0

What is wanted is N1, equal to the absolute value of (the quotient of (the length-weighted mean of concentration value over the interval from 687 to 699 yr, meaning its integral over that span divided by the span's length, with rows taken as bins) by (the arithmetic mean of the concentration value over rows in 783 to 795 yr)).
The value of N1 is 1.037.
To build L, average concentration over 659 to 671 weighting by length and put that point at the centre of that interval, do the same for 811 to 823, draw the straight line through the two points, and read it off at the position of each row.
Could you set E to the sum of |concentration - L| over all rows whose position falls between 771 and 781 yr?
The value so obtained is 10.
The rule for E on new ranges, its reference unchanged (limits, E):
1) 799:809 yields 14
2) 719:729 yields 14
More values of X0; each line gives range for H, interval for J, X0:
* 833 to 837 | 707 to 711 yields 10.9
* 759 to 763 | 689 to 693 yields 10.8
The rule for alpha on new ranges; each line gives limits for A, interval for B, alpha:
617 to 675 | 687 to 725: 54.3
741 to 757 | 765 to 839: 60.5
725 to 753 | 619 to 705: 59.2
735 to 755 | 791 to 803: 60.5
